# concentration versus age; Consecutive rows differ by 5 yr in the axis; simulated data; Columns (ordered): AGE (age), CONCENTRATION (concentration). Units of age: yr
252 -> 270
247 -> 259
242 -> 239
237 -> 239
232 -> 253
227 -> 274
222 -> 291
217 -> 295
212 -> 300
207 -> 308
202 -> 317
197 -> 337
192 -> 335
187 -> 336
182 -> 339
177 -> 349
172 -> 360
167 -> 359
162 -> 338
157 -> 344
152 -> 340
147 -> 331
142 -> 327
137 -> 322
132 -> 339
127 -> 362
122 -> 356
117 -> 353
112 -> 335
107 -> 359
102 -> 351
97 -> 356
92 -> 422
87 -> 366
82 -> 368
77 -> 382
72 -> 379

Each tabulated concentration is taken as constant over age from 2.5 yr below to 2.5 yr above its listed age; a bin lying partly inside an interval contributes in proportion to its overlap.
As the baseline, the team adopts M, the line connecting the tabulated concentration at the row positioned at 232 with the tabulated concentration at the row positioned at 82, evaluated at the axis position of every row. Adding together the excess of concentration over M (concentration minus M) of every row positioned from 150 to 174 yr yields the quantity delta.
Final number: 208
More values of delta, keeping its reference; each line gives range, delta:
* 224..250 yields 18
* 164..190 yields 267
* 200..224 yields 169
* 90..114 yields 60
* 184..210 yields 234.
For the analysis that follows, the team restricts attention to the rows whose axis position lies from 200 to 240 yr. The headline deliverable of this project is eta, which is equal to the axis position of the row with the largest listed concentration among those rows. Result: 202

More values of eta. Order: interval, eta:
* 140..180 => 172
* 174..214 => 177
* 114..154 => 127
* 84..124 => 92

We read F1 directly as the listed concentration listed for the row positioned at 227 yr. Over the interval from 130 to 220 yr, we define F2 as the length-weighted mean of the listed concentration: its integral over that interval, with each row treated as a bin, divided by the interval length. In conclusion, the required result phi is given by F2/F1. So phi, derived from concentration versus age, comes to 1.21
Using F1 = 274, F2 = 332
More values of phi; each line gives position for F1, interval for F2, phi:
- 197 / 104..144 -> 1.02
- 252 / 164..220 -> 1.22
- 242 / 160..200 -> 1.44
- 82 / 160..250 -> 0.83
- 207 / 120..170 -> 1.11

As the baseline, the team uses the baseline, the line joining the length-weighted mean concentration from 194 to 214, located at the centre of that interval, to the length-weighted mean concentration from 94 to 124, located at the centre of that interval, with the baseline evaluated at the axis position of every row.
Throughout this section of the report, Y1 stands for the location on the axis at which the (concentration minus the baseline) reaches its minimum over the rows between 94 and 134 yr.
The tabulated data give 112 yr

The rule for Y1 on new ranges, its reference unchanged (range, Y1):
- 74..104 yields 102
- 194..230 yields 227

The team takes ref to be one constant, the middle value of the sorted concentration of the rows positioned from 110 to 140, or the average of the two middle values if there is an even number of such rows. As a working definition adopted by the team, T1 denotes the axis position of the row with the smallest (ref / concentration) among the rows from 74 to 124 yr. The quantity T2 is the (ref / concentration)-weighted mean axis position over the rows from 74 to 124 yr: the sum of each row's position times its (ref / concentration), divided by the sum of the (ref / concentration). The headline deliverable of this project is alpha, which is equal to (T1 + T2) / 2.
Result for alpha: 96.0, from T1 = 92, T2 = 100.0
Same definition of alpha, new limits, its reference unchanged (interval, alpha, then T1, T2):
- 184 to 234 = 203.9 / 197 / 210.8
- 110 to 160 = 130.8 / 127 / 134.7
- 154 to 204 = 175.9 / 172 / 179.8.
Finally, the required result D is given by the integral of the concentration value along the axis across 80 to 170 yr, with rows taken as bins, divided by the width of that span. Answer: 352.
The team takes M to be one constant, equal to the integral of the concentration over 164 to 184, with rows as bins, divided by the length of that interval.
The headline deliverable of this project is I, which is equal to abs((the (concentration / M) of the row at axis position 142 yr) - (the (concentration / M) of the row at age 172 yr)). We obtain 0.094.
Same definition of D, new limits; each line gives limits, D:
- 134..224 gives 330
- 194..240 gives 290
